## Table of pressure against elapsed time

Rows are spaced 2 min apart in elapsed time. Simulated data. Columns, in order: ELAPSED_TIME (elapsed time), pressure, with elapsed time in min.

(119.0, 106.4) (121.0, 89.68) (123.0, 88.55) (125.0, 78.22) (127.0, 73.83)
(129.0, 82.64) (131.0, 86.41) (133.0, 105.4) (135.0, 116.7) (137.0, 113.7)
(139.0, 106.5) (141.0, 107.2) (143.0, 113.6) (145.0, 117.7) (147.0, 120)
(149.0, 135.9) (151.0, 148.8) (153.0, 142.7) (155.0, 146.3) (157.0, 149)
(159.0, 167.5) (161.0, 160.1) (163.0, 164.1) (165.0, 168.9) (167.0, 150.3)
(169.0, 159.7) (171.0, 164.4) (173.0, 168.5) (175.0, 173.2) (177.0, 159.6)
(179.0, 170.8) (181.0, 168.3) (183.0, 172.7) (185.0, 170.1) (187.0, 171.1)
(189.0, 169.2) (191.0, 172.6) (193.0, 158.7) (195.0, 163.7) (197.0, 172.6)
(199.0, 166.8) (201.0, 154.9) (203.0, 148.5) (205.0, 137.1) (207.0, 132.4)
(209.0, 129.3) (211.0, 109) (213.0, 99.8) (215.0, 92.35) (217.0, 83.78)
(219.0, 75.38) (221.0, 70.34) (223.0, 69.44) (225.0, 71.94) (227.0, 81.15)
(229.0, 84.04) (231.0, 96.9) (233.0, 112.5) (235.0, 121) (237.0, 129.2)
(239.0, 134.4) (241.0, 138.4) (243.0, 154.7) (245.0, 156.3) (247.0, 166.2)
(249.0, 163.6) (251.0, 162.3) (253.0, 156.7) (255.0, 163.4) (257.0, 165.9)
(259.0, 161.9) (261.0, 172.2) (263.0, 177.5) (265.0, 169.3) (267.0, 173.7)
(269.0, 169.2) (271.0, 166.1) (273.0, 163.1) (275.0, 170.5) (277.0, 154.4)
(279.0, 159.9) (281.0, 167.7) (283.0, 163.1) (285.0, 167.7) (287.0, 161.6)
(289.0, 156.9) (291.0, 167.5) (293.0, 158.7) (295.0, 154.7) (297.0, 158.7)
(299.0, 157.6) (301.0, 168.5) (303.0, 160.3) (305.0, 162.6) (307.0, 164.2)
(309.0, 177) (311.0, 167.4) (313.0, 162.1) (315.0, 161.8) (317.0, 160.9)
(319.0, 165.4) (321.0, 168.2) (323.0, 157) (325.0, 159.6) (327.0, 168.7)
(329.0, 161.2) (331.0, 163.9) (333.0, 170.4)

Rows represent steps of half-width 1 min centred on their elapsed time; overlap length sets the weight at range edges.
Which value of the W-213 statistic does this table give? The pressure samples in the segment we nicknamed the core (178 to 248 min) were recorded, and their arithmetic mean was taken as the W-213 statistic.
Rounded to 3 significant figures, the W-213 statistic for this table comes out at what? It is 132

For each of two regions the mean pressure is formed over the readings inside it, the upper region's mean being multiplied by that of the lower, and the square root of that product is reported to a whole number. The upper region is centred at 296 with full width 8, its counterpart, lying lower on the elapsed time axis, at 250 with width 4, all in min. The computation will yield 160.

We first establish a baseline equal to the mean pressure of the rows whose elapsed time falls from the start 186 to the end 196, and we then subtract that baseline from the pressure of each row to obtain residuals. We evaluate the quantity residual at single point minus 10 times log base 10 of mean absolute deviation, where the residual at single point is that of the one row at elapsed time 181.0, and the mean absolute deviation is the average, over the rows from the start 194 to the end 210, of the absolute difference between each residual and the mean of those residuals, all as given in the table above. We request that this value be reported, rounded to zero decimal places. -10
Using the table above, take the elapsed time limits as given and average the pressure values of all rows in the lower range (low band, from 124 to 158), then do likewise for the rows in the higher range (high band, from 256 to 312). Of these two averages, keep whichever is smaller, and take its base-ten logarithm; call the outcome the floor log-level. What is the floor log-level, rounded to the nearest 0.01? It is 2.06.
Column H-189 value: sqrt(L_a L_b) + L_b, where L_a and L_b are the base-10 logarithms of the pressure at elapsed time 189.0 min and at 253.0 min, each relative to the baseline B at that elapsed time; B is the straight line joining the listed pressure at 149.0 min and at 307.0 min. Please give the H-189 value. 0.027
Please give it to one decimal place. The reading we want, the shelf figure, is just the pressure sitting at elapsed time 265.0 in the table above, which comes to 169.3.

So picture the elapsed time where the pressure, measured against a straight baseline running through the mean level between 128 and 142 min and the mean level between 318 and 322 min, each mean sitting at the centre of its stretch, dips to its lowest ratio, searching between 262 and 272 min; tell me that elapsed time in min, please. 271.0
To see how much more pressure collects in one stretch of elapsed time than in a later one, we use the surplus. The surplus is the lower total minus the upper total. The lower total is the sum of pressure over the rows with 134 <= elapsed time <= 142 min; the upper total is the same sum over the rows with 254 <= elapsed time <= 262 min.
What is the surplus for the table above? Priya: -219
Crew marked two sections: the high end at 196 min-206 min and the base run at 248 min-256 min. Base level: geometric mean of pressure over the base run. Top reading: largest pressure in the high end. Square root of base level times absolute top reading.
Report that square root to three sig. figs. 167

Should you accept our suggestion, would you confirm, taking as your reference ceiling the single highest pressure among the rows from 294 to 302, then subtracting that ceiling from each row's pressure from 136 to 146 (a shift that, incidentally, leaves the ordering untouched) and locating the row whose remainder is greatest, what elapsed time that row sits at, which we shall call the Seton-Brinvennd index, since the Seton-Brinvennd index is 145.0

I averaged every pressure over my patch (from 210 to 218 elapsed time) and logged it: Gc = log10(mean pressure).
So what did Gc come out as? 1.98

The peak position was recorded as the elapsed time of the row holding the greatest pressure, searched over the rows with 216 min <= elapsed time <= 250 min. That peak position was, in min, 247.0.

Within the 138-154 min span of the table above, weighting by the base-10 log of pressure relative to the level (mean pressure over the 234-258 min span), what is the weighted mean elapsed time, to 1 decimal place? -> 143.4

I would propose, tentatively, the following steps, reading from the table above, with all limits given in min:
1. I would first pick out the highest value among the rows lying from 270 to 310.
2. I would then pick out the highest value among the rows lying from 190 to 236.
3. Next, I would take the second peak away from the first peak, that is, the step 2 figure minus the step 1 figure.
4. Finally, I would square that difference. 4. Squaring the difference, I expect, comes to 19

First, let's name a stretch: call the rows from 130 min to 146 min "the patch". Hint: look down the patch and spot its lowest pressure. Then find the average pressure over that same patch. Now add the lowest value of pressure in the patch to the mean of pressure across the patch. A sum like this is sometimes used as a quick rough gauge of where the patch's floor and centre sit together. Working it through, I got 195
